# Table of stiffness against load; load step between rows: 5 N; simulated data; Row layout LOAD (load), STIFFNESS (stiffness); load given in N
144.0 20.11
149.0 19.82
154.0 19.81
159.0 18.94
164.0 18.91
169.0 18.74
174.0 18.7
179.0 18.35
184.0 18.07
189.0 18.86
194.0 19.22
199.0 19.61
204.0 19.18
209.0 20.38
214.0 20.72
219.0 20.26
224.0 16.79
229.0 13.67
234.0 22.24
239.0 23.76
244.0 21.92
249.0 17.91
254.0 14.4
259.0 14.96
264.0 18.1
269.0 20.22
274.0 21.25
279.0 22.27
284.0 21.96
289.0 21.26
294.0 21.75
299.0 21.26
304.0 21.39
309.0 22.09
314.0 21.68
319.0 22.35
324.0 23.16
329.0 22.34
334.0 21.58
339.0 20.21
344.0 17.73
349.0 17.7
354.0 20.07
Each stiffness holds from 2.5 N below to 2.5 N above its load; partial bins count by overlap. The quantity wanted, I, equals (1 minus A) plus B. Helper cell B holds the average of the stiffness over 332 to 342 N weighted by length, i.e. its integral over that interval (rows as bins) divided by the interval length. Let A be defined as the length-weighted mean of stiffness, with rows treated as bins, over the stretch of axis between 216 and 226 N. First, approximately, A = 18.7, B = 21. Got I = 3.0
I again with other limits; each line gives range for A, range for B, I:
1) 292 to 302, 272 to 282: 1.3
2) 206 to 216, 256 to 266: -3.1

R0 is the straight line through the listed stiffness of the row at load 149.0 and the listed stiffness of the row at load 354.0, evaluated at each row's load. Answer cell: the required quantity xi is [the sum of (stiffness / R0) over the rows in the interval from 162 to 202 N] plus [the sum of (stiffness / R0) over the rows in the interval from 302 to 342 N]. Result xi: 16.3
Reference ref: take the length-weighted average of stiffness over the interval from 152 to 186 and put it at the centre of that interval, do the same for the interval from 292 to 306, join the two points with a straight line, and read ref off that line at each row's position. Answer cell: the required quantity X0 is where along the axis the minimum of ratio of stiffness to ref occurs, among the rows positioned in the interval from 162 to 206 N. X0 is 184.0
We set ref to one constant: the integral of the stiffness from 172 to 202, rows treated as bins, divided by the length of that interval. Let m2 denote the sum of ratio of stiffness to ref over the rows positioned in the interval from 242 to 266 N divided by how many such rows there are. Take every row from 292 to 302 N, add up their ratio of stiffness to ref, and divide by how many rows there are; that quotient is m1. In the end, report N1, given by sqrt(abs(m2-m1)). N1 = 0.46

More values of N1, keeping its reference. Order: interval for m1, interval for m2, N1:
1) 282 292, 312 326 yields 0.20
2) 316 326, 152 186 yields 0.46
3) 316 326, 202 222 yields 0.37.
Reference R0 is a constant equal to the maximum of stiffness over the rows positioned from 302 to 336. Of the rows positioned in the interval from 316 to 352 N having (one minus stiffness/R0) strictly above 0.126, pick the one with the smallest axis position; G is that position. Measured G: 339.0 N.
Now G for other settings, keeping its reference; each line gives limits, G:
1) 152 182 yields 154.0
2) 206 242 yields 224.0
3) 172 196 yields 174.0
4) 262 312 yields 264.0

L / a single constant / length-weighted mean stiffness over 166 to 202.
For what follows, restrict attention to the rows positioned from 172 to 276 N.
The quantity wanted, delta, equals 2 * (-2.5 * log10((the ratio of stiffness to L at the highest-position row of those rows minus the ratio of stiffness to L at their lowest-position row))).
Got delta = 4.3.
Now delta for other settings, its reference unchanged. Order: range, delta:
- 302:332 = 6.5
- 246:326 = 2.8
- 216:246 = 5.3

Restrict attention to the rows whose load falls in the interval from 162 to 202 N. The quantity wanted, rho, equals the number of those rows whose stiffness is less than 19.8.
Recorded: 8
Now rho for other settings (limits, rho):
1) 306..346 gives 1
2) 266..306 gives 0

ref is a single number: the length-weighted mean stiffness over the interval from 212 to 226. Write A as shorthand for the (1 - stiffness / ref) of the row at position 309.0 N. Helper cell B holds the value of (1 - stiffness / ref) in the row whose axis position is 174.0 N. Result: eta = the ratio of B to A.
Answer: -0.2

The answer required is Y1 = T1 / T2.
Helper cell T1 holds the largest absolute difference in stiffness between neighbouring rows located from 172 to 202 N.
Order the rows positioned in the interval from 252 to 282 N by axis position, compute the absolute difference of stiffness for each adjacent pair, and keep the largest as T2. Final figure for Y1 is 0.25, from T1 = 0.8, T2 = 3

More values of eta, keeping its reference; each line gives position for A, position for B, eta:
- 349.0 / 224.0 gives 1.6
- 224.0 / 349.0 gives 0.6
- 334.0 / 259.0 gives -1.9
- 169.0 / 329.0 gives -5.5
